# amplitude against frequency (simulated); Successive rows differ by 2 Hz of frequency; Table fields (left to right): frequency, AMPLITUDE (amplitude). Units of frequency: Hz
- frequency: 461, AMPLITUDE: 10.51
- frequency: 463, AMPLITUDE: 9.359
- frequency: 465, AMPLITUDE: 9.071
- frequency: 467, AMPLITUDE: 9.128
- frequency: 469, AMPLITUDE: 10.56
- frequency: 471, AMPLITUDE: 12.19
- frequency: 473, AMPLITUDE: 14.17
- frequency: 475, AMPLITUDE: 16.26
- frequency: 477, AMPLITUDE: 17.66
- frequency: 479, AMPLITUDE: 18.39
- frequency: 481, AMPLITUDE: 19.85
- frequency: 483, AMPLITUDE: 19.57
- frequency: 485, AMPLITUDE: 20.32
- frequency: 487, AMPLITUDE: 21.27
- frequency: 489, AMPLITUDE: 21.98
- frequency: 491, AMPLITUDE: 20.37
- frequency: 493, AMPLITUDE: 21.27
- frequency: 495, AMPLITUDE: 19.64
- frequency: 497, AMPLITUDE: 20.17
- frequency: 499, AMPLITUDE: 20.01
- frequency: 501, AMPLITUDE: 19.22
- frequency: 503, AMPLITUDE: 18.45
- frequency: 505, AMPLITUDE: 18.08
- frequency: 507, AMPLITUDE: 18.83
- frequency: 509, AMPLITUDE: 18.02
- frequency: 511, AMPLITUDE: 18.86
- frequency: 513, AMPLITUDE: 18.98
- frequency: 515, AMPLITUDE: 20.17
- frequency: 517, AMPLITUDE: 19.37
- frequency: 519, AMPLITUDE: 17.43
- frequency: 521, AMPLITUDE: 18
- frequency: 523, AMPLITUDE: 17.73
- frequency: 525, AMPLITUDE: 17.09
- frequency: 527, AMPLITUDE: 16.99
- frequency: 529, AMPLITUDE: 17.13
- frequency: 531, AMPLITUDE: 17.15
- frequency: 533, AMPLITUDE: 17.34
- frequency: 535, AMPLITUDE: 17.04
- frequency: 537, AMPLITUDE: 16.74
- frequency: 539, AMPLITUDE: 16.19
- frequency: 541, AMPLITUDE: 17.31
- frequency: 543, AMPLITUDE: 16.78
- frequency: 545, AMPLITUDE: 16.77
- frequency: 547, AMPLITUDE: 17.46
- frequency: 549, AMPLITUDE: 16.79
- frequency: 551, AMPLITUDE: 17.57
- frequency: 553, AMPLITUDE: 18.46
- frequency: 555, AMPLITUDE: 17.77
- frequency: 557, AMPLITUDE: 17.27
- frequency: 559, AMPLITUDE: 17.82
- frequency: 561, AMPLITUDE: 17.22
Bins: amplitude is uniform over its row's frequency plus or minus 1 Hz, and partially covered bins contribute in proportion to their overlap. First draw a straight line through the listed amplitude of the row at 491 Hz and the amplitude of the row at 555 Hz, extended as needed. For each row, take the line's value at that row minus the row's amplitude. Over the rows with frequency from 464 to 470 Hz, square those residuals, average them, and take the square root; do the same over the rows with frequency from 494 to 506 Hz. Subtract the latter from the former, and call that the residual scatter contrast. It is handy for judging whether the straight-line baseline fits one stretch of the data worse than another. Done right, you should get 11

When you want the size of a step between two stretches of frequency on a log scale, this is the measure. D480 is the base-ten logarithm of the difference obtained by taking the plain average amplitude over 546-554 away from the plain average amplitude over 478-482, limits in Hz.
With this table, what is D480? 0.2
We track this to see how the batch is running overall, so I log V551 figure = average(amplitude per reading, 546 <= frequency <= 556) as 17.6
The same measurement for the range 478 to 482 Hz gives 19.1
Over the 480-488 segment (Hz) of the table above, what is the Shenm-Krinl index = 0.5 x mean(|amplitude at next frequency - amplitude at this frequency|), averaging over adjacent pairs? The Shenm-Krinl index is 0.33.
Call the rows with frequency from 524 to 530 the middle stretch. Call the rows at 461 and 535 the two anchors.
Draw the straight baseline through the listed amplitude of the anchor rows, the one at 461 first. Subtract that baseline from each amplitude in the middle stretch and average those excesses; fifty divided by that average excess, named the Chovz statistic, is 68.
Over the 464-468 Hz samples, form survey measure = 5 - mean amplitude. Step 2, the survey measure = -4.1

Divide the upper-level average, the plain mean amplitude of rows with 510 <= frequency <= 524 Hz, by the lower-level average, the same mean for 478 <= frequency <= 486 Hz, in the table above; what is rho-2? 0.955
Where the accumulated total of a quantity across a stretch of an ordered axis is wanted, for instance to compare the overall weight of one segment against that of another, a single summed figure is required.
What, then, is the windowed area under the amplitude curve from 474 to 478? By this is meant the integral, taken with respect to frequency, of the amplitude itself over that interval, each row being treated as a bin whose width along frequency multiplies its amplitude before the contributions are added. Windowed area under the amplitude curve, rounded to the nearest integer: 68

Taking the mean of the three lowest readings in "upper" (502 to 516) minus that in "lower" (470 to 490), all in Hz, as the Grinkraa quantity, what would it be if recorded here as 4.0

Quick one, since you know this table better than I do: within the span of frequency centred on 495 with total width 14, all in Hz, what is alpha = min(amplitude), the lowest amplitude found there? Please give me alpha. 19.22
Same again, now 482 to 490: 19.57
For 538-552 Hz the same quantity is 16.19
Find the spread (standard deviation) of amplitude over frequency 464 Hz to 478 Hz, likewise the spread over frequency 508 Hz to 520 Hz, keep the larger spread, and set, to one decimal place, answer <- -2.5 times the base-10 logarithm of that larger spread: -1.3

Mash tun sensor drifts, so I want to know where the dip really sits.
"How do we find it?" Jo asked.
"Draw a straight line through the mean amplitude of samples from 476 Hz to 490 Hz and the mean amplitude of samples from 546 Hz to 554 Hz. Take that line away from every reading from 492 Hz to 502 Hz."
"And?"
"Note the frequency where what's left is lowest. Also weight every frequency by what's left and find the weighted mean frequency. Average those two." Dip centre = 498.1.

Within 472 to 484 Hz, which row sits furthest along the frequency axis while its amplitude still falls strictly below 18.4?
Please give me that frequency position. 479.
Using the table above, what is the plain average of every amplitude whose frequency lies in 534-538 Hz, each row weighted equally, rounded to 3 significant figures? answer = 16.9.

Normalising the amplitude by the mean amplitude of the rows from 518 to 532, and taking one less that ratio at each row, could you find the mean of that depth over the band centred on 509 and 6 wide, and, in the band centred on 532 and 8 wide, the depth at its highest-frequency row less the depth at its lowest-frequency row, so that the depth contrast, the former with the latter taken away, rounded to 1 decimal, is -0.1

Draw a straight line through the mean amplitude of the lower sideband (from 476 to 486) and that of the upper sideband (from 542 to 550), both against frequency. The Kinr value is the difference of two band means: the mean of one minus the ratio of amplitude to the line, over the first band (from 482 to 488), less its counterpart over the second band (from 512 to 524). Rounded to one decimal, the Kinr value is 0.0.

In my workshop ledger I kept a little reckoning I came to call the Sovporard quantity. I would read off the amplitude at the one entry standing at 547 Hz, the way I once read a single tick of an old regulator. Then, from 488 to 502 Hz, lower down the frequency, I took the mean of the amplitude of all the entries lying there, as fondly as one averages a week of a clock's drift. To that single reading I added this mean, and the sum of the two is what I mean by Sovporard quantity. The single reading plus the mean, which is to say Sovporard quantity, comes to 37.8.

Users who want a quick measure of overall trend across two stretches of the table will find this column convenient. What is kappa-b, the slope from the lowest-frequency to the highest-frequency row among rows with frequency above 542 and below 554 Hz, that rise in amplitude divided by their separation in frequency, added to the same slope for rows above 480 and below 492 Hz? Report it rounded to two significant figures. 0.22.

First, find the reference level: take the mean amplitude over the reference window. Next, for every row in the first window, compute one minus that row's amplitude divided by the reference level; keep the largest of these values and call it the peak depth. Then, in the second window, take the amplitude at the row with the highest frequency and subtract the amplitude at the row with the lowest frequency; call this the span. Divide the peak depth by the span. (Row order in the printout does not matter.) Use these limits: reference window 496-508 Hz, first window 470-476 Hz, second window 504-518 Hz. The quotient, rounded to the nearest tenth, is 0.3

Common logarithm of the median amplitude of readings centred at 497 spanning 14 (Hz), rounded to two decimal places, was 1.30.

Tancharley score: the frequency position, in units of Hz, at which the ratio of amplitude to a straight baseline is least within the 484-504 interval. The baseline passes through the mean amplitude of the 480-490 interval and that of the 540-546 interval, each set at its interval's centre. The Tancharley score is 503 Hz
